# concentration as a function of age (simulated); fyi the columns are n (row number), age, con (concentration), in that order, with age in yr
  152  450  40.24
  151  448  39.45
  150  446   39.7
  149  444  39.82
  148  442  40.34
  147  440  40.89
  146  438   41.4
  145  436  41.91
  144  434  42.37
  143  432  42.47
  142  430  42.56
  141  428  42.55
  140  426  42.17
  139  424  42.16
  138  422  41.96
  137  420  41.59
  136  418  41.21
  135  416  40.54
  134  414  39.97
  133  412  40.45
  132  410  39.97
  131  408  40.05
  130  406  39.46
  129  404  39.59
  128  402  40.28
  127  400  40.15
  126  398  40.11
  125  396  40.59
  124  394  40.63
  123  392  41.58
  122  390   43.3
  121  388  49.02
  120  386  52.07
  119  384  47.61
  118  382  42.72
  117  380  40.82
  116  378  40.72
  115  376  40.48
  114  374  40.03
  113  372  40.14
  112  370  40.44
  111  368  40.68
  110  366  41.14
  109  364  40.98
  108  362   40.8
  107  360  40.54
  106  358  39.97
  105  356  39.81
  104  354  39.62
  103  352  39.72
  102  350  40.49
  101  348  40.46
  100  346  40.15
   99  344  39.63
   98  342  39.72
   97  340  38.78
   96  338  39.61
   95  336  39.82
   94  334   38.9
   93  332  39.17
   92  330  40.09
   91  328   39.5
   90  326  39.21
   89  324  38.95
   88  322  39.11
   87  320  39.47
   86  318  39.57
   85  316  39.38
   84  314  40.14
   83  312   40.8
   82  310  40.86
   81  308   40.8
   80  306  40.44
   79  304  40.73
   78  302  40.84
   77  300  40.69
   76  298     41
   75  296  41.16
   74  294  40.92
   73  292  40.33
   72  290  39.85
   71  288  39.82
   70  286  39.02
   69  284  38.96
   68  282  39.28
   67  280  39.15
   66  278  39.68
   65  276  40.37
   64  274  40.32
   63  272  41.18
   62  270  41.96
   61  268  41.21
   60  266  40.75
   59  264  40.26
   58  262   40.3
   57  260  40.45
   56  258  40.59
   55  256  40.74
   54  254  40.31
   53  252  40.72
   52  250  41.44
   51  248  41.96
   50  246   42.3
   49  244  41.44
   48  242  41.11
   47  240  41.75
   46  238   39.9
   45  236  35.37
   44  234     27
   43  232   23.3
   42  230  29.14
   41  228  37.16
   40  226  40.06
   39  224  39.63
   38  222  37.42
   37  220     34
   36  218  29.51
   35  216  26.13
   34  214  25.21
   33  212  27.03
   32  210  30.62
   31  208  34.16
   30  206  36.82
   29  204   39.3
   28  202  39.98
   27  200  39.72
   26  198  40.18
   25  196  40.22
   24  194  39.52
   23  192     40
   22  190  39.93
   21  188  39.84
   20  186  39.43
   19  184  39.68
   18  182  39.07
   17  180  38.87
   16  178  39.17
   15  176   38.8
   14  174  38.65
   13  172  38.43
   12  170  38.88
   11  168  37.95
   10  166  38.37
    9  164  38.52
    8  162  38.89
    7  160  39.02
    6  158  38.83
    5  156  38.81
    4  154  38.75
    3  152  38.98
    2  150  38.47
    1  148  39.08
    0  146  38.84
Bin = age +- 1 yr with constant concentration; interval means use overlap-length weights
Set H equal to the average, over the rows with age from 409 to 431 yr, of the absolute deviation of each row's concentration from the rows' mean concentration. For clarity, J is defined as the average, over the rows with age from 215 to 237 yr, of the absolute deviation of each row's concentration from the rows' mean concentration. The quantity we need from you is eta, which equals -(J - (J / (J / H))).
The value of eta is -4.22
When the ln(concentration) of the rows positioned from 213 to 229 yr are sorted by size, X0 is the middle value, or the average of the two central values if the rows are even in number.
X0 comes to 3.57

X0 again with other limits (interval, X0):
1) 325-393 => 3.70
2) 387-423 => 3.70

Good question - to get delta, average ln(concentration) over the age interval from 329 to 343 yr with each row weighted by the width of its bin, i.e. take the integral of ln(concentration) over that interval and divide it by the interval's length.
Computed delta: 3.67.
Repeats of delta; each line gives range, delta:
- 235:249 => 3.70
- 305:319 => 3.70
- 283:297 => 3.69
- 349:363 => 3.69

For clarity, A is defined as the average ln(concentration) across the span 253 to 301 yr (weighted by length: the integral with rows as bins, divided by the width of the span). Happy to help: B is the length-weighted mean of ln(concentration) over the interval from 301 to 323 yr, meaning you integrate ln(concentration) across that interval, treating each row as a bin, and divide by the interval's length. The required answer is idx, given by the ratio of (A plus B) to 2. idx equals 3.70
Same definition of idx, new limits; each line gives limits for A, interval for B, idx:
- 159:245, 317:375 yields 3.64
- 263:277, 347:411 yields 3.72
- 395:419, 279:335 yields 3.69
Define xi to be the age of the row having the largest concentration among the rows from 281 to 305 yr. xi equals 296 yr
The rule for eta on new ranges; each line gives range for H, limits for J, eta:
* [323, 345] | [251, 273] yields -0.01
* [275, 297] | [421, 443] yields 0.05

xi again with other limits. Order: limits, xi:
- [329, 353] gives 350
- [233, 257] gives 246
